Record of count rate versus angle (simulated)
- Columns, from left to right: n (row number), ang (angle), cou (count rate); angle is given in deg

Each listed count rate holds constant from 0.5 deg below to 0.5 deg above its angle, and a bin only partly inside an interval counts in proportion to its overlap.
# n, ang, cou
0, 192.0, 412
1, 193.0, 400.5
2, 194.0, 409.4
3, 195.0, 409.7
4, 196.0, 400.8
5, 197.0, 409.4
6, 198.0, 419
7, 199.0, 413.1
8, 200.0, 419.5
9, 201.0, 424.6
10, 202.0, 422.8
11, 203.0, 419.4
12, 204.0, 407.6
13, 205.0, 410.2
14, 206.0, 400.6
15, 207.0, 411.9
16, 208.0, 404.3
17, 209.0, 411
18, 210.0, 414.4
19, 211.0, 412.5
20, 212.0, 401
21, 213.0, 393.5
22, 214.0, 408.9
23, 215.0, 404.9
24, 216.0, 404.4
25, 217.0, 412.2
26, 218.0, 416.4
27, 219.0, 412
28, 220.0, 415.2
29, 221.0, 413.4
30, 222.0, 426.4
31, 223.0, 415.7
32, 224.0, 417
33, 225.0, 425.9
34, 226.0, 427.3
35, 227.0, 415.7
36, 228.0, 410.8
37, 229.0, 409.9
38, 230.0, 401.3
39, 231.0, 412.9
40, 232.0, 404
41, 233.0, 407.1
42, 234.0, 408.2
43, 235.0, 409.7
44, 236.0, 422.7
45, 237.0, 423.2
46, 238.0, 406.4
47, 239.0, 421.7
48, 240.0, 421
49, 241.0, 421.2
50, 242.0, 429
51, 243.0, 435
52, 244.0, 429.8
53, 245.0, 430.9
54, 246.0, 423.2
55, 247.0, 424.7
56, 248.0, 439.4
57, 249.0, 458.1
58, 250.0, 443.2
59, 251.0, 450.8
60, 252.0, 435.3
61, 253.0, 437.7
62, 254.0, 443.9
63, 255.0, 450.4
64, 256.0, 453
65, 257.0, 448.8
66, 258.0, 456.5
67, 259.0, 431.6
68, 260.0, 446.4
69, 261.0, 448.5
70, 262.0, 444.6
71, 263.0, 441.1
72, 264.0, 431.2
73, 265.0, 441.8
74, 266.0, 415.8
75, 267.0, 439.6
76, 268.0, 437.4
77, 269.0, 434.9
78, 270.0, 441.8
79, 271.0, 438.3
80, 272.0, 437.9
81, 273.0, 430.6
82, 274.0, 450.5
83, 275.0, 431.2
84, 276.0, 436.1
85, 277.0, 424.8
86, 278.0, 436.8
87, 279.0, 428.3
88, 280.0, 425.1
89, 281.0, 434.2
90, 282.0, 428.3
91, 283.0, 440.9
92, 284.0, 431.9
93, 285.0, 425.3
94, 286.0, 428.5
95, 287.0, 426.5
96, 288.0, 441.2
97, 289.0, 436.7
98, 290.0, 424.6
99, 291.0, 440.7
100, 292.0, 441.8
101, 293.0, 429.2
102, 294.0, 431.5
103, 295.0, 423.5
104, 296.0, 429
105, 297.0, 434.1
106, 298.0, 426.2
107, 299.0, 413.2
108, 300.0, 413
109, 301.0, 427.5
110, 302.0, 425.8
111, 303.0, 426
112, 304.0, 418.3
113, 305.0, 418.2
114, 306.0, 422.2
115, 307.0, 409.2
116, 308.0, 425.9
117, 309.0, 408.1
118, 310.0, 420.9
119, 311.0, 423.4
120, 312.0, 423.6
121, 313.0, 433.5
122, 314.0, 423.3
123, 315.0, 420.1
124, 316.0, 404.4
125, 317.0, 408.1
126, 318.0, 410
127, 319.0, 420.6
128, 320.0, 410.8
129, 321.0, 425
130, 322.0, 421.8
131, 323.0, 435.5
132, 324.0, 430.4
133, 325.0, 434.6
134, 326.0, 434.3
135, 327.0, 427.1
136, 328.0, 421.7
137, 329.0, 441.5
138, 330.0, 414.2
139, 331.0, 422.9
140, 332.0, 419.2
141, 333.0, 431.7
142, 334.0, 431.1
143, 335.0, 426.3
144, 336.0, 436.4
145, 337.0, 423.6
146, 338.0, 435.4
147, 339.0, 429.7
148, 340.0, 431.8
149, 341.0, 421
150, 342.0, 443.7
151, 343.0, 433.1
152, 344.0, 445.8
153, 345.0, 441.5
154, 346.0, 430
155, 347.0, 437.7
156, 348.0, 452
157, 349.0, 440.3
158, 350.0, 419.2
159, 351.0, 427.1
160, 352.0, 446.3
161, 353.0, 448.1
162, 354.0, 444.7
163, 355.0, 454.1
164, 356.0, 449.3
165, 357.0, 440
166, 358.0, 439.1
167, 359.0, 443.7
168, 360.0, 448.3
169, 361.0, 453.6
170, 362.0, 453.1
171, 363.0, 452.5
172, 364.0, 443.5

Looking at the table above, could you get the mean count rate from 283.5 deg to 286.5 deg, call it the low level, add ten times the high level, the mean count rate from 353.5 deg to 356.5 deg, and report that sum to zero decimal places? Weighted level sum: 4922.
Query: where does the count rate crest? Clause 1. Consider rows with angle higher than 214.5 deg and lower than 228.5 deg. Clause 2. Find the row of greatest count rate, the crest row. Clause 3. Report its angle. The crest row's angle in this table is 226.0 deg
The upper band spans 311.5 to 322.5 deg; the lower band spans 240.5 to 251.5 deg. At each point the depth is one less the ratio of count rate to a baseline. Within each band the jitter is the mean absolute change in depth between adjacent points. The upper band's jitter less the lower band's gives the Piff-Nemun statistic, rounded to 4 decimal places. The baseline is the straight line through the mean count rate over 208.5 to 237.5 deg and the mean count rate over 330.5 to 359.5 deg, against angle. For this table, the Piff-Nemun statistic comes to -0.0011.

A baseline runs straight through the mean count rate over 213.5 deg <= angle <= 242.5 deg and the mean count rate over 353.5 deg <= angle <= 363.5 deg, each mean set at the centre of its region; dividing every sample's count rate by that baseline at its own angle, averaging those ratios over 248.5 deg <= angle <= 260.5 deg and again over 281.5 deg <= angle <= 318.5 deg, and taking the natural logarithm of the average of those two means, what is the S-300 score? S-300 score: 0.020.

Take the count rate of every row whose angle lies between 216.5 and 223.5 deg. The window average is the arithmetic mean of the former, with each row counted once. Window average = 416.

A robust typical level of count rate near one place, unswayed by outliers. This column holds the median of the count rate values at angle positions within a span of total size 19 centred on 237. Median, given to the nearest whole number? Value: 421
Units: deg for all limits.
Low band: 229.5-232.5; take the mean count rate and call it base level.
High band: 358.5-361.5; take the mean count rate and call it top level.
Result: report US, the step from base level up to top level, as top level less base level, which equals 42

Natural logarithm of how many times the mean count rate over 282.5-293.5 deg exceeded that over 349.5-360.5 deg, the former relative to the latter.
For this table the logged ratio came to -0.02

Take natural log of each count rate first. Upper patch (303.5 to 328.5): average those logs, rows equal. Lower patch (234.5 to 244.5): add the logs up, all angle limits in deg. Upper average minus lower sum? -54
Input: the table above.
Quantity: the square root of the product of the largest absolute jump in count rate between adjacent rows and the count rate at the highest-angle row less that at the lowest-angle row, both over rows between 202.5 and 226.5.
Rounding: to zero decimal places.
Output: 11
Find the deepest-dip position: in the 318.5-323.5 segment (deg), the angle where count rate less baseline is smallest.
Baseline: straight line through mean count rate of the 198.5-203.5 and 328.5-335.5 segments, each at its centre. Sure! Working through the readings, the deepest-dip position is 320.0 deg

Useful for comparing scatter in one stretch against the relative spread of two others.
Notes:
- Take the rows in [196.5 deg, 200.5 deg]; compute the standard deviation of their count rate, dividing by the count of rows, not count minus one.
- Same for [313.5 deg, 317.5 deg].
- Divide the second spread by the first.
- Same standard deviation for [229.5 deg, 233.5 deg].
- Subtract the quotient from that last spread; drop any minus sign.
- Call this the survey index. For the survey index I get 2.4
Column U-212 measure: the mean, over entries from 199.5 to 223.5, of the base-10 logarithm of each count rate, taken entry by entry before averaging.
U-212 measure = 2.61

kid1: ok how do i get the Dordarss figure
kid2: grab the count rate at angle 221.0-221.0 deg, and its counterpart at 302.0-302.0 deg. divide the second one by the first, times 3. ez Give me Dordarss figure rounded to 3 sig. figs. 3.09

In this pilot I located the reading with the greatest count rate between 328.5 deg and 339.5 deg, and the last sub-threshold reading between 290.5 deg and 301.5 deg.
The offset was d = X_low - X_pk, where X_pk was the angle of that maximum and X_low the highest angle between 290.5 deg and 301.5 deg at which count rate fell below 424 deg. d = -29 deg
